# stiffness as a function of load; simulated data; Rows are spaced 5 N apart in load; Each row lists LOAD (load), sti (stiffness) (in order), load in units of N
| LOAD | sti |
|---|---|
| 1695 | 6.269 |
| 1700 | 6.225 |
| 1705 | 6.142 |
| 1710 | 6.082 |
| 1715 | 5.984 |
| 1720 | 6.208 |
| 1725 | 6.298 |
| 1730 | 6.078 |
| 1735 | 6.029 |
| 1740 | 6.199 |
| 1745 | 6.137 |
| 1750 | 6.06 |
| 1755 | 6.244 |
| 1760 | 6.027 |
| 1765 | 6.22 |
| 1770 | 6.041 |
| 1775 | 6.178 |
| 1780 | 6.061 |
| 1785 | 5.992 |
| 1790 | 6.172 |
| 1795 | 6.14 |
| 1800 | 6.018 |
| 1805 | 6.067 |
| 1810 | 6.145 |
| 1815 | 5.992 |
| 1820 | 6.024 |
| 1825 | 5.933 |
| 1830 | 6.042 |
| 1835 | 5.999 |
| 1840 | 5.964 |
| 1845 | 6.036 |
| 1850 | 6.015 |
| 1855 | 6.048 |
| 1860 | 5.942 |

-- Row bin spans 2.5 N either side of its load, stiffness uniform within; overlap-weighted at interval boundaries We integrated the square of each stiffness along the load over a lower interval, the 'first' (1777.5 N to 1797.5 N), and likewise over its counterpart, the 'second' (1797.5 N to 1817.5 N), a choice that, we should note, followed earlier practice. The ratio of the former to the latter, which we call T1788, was 1.01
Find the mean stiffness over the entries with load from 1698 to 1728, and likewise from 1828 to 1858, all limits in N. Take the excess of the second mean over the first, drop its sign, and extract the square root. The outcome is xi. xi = 0.37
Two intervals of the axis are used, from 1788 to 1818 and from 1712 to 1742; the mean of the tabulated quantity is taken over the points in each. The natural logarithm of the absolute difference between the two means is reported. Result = -3.1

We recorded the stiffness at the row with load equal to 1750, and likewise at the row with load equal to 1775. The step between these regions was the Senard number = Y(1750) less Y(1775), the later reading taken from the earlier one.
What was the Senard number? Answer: -0.12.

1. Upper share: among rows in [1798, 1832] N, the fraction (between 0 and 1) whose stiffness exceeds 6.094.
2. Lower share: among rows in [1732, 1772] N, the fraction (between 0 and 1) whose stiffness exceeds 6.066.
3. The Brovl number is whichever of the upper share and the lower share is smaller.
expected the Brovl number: 0.14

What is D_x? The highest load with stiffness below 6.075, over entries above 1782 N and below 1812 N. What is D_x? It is 1805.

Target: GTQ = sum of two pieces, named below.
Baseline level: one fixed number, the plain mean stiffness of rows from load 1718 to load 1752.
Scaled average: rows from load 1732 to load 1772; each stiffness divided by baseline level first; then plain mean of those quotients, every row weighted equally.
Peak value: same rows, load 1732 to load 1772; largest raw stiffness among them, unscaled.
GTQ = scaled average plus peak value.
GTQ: 7.24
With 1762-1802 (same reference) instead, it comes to 7.21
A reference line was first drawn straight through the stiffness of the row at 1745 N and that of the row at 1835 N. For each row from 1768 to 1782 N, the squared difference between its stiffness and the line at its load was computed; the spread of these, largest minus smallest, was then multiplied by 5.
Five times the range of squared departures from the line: 0.035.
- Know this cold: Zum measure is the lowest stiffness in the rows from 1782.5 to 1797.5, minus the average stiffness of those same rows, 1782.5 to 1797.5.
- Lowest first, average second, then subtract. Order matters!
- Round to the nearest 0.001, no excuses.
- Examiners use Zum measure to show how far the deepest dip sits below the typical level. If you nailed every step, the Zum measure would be -0.109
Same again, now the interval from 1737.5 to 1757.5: -0.100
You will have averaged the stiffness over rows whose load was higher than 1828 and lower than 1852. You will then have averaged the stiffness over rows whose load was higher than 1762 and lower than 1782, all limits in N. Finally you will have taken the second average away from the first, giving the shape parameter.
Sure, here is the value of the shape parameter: -0.11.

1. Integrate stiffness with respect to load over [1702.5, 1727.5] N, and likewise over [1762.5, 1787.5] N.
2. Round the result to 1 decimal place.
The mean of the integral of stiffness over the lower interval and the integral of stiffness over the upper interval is 153.0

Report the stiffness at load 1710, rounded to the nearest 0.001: 6.082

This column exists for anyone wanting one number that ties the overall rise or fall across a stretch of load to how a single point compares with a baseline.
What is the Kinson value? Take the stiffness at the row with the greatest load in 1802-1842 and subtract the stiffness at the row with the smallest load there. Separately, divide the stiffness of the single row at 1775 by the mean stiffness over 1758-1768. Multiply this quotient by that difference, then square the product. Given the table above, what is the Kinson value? 0.0108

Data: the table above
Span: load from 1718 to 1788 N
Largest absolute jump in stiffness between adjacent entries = 0.220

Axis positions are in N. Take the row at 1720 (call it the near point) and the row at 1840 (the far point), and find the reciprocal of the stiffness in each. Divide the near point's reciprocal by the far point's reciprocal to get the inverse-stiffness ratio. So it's 0.96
